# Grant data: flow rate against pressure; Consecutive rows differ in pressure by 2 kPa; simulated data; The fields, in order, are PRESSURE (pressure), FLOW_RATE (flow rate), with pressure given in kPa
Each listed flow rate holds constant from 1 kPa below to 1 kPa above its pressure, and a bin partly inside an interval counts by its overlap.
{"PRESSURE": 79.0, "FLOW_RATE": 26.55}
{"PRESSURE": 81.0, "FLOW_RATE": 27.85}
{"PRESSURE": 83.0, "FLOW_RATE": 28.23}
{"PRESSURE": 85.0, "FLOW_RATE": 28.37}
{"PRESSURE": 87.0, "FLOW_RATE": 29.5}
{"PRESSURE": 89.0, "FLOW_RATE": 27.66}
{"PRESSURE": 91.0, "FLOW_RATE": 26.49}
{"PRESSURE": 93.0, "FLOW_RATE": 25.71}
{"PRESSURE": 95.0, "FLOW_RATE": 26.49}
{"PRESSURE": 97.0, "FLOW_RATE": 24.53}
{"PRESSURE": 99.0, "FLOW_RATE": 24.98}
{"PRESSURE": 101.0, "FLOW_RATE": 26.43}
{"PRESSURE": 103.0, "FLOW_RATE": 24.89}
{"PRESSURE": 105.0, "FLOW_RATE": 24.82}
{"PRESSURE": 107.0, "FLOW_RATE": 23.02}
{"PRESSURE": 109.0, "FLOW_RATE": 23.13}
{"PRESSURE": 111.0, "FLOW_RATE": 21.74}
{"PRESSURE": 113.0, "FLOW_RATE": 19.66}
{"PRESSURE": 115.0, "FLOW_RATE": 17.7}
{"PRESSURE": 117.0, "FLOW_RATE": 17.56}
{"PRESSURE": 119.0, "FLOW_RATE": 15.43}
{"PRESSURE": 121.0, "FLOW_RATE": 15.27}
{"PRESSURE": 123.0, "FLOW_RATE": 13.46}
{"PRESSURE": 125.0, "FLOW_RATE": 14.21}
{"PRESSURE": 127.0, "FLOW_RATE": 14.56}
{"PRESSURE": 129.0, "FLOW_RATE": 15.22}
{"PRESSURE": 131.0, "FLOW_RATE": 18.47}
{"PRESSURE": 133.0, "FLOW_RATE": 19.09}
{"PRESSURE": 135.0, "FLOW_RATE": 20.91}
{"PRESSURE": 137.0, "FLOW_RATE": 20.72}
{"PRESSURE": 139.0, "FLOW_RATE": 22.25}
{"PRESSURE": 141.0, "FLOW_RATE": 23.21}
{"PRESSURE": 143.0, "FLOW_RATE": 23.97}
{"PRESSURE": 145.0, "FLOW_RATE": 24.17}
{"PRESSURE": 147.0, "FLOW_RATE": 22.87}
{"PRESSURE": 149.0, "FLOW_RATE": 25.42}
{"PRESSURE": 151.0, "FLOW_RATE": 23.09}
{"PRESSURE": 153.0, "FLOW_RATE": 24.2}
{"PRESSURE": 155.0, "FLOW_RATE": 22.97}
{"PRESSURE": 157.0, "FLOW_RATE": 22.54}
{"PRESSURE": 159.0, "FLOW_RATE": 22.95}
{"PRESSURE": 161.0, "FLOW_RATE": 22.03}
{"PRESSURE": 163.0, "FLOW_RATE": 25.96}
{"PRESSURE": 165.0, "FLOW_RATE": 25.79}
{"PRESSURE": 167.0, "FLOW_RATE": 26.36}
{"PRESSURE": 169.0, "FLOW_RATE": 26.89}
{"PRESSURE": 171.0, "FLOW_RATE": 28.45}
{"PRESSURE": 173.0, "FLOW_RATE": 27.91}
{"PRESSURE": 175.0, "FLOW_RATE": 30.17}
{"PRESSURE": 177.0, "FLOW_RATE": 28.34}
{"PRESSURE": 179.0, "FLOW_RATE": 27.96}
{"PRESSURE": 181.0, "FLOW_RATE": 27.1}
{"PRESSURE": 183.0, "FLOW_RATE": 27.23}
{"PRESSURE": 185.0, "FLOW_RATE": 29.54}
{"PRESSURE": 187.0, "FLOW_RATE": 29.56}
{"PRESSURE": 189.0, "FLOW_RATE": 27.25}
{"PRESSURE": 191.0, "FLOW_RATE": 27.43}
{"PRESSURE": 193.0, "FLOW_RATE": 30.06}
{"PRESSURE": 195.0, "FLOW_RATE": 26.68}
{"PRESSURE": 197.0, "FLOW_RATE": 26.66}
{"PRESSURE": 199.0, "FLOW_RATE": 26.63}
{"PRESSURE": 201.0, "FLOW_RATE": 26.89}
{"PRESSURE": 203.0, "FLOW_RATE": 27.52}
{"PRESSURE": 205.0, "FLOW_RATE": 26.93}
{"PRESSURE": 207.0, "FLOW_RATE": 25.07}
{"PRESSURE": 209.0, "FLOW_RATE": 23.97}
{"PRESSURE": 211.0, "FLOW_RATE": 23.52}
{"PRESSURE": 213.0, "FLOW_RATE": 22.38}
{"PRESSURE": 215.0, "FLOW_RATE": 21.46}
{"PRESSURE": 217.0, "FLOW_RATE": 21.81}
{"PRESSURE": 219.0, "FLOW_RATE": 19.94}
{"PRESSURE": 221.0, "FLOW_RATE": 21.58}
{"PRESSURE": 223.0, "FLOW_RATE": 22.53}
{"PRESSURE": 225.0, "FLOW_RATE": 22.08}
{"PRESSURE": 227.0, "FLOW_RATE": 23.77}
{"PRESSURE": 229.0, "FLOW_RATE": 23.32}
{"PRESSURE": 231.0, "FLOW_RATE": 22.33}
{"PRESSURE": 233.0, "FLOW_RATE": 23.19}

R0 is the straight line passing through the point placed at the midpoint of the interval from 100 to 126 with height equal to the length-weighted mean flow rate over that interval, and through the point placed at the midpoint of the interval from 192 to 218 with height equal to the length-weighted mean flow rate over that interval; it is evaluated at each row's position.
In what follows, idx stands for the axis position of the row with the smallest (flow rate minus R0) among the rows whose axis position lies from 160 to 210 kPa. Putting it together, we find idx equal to 209.0 kPa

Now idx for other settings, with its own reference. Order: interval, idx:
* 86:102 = 97.0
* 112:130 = 123.0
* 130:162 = 131.0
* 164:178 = 165.0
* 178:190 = 189.0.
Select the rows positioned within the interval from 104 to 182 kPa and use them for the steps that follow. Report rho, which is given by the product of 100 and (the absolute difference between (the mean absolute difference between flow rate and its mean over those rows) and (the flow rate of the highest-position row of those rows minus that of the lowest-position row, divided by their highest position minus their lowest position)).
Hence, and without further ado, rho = 348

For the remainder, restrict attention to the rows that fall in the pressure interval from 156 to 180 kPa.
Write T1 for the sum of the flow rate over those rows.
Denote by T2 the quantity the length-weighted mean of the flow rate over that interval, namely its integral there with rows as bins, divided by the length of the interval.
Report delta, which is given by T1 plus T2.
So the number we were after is 342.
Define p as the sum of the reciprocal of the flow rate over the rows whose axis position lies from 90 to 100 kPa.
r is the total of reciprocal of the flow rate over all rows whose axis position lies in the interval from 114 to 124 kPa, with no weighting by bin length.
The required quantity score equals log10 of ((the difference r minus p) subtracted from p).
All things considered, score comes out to -1.14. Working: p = 0.195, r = 0.32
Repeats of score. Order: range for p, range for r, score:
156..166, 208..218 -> -0.70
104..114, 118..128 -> -0.98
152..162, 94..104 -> -0.62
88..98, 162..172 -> -0.71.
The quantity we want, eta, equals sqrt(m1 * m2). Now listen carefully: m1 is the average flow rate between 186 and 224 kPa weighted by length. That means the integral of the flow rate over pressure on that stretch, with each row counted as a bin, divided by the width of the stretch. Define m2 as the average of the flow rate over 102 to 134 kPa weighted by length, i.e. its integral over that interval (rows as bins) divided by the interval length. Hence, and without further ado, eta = 22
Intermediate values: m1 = 25.2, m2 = 18.6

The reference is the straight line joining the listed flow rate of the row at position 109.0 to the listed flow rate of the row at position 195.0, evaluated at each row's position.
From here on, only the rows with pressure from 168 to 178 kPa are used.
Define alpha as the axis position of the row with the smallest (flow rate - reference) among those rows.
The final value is 169.0 kPa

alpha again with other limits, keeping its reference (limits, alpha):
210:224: 219.0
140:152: 147.0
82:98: 97.0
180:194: 189.0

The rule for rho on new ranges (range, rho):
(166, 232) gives 254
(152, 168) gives 132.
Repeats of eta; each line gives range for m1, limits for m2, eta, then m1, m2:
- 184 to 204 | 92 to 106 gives 27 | 27.8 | 25.4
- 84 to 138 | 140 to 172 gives 23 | 21.5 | 24.4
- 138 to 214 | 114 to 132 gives 20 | 25.8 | 15.8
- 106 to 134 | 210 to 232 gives 20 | 17.8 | 22.2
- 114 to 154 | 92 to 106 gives 22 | 19.6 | 25.4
